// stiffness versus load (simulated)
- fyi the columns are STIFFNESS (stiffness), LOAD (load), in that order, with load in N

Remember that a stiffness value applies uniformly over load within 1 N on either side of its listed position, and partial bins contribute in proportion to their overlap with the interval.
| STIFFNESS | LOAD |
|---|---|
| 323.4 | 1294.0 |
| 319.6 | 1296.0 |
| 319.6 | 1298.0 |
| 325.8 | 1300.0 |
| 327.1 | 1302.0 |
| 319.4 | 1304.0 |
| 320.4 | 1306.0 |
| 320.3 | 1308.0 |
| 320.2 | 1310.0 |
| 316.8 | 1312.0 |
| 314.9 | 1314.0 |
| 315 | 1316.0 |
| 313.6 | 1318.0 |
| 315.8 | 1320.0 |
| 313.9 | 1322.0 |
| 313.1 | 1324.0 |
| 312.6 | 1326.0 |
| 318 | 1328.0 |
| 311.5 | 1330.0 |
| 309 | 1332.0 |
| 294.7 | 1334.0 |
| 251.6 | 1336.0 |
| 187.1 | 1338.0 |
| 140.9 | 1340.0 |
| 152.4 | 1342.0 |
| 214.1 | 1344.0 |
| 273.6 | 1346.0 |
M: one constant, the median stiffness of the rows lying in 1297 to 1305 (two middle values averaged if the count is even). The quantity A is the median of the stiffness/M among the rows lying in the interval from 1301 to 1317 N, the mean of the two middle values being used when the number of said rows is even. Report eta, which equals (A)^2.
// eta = 0.98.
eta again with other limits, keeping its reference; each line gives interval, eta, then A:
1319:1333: 0.94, 0.970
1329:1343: 0.61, 0.780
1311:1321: 0.95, 0.976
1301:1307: 0.99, 0.993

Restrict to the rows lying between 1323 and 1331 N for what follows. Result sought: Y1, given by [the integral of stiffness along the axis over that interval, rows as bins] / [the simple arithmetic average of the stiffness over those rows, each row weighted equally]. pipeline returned 8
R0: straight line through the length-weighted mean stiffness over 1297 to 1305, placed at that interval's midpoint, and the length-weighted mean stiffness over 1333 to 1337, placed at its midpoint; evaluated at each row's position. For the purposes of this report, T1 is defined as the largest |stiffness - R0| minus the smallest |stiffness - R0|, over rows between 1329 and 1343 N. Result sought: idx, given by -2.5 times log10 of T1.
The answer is -5.05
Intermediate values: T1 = 105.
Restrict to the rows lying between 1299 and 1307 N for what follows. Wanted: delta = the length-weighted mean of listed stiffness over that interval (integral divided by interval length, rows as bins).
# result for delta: 323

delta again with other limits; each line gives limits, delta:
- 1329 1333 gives 310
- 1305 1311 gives 320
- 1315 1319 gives 314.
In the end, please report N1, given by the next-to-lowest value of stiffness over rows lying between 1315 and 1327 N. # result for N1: 313.1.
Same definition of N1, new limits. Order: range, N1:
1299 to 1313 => 319.4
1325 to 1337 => 294.7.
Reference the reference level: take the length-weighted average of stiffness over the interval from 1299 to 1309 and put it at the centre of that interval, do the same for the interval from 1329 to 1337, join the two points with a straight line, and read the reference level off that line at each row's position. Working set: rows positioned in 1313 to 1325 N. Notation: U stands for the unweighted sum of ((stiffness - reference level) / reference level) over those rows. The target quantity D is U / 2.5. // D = 0.06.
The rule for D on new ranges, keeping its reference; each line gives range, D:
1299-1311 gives 0.01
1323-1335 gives 0.11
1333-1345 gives -0.66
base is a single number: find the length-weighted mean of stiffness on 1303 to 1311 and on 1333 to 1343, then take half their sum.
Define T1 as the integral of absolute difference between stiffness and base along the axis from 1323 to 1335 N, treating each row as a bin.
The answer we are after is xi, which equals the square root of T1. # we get 23.8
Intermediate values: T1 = 565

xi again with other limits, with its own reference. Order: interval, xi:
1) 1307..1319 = 25.5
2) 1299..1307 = 22.0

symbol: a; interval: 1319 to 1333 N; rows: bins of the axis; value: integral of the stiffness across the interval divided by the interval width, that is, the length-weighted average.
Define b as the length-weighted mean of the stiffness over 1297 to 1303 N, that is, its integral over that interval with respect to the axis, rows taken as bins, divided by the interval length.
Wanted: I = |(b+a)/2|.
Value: 319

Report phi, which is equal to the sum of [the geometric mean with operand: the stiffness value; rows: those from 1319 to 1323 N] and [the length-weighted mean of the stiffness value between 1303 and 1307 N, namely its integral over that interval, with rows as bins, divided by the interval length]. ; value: 635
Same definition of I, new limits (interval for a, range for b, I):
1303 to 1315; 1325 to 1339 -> 301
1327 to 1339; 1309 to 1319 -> 297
